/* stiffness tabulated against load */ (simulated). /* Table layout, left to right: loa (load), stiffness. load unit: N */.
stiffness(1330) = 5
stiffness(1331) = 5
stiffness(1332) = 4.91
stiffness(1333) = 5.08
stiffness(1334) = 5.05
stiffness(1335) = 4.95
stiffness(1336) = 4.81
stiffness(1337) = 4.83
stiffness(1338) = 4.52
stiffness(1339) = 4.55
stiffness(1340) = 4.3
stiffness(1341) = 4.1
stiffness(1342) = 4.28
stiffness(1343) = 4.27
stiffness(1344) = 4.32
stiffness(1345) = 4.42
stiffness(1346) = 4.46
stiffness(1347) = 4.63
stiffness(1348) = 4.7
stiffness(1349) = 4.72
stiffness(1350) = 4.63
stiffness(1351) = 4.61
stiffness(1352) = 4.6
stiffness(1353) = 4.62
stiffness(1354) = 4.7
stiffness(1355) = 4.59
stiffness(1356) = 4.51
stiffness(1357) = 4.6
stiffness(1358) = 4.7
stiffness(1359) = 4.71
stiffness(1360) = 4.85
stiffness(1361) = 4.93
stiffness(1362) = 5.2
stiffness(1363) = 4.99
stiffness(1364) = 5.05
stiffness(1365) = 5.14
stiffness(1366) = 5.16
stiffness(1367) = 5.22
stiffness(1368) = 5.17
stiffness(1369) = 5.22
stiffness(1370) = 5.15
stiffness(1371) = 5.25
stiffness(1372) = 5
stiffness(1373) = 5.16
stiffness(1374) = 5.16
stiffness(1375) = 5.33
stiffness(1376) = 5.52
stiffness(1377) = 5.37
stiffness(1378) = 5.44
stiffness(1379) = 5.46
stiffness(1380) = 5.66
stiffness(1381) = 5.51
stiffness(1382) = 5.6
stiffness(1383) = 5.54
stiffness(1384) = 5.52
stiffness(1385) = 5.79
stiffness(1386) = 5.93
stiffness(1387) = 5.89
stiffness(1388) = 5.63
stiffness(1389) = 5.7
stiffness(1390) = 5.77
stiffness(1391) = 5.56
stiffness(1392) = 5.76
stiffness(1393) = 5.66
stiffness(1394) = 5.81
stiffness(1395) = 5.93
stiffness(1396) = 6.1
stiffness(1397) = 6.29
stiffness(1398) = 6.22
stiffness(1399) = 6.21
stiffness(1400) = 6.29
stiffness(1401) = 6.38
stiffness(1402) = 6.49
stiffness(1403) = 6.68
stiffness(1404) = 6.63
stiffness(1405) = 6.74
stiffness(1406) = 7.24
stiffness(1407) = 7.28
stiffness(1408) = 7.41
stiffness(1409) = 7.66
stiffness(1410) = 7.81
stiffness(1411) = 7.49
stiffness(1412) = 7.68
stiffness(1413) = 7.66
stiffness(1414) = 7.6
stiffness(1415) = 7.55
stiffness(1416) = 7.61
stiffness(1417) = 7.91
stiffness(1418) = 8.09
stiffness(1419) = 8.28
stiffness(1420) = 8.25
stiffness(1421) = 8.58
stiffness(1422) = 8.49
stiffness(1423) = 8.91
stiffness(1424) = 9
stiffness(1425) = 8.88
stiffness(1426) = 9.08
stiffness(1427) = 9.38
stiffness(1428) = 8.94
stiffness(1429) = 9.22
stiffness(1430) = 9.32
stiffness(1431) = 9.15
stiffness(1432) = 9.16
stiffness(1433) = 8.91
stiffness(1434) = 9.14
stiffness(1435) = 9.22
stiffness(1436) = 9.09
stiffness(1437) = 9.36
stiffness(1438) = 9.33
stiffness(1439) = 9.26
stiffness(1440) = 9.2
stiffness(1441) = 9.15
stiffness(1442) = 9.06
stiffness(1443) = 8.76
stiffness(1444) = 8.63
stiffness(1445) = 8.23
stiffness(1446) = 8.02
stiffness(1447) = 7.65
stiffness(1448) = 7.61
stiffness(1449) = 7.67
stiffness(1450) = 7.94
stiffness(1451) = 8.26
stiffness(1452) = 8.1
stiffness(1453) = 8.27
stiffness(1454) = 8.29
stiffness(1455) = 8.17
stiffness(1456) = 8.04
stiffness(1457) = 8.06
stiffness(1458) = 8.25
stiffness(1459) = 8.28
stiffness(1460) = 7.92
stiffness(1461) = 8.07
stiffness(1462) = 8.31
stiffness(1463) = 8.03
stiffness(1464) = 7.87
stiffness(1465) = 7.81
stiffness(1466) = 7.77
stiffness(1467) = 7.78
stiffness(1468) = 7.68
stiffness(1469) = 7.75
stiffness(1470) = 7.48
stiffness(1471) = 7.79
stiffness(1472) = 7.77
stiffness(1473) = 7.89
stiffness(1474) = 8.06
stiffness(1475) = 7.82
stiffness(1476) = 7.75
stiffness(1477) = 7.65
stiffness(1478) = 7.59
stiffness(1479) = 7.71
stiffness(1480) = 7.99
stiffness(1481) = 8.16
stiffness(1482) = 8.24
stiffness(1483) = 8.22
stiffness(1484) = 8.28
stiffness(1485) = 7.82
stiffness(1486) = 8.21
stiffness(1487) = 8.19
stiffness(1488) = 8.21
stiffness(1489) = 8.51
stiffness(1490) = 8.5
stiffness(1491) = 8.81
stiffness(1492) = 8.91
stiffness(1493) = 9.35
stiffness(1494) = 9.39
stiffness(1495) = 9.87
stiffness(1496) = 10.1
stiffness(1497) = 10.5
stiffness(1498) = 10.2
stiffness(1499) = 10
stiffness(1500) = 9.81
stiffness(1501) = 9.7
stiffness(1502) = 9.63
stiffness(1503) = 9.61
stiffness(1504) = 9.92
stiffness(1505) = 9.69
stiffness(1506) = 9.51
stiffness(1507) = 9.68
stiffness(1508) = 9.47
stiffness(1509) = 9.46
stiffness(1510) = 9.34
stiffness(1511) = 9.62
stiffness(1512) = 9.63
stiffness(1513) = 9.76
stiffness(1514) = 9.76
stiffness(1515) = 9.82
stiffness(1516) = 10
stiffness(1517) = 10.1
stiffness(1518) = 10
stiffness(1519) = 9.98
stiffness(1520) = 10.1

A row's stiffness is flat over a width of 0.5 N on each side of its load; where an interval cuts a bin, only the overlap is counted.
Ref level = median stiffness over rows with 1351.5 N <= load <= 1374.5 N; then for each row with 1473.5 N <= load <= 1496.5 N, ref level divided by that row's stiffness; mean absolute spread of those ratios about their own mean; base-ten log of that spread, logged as -1.44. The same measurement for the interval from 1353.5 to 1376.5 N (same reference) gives -1.34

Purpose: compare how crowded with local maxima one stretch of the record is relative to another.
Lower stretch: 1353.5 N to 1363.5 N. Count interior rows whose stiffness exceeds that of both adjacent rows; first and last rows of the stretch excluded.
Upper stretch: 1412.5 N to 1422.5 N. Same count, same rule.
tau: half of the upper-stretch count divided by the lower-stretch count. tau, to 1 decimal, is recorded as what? 1.0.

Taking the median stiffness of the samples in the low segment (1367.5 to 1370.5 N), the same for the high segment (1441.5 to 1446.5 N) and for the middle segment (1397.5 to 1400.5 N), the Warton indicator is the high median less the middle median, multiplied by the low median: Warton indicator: 12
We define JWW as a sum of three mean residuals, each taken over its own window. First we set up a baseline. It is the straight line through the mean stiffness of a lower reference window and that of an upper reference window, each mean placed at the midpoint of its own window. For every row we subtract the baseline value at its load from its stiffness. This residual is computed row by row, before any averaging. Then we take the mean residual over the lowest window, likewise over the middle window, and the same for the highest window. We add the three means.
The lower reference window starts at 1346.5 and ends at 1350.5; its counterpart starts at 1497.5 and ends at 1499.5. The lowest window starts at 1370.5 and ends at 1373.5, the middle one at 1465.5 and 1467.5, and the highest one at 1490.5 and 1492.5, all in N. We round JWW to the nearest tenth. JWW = -2.5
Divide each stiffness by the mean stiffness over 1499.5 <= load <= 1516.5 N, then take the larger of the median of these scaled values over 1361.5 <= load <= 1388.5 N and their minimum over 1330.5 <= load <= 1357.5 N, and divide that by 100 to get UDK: 0.0055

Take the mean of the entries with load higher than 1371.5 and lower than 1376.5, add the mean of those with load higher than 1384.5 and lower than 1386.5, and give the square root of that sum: 3.3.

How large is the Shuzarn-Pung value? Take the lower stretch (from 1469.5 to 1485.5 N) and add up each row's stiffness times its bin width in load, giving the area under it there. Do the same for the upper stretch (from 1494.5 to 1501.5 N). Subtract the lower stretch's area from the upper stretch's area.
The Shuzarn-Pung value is -56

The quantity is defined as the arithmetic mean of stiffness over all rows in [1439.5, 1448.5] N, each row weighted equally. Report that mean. 8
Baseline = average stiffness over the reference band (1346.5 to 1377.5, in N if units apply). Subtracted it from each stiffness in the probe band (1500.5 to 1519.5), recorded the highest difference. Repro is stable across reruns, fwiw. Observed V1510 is 5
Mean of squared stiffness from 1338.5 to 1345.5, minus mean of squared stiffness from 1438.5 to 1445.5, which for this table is -61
